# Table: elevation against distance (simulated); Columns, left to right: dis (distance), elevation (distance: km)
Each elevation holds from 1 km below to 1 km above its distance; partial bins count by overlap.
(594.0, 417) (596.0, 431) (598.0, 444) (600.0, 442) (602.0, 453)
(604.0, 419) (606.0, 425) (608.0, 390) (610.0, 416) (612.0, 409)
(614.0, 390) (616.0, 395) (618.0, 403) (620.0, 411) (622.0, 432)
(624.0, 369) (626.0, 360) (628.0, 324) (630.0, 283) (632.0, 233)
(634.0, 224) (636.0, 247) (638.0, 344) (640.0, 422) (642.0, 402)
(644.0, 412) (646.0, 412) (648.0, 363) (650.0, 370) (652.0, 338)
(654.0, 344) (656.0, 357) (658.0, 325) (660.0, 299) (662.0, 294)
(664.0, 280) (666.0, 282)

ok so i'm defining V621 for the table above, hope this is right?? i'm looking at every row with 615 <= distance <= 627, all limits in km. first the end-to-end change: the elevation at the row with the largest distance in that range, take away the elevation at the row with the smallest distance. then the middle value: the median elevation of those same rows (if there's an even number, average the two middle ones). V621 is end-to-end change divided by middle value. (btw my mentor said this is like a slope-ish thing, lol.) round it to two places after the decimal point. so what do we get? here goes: -0.09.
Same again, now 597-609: -0.12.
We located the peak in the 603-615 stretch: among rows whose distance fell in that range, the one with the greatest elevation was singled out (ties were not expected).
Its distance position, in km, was 606.0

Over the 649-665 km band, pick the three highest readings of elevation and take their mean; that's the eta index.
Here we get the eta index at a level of 357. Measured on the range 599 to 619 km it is 440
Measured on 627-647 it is 415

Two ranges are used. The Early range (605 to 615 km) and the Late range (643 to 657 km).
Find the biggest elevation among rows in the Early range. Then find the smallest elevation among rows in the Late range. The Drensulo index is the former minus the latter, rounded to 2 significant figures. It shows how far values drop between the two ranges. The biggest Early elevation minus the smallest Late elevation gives 87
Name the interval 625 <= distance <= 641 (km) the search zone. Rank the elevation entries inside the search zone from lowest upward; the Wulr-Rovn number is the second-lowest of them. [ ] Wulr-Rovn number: 233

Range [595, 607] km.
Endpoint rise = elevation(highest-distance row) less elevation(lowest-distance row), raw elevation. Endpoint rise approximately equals -6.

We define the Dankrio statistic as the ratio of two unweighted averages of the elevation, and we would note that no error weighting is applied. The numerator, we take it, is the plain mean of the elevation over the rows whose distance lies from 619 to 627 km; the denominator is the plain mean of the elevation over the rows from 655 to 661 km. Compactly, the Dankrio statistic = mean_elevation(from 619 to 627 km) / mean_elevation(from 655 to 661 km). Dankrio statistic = 1.20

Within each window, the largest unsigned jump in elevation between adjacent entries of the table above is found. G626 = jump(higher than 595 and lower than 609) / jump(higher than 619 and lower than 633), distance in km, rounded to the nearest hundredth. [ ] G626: 0.56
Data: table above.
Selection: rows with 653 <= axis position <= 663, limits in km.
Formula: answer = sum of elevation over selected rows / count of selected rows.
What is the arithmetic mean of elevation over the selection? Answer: 324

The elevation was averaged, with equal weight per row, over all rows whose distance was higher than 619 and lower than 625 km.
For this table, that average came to 404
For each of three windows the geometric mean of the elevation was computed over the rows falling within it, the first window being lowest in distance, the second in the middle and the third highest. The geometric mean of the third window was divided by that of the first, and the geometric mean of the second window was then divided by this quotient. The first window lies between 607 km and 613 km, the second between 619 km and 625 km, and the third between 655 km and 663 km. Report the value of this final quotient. 514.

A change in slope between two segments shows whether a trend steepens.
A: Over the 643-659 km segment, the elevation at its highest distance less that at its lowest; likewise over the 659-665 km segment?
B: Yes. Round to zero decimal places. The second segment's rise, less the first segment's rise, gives 68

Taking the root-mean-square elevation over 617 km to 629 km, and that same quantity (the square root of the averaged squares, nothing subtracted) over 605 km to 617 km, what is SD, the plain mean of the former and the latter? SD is 395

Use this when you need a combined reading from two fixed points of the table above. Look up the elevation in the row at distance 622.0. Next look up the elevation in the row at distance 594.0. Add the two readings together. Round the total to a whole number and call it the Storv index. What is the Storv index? 849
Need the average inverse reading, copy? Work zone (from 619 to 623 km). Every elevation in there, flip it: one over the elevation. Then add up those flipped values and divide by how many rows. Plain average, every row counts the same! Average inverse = 0.0024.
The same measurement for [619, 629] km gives 0.0027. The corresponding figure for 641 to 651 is 0.0026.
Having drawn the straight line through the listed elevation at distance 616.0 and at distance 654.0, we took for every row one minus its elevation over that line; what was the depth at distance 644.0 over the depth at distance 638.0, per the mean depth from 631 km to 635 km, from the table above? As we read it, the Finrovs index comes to -7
